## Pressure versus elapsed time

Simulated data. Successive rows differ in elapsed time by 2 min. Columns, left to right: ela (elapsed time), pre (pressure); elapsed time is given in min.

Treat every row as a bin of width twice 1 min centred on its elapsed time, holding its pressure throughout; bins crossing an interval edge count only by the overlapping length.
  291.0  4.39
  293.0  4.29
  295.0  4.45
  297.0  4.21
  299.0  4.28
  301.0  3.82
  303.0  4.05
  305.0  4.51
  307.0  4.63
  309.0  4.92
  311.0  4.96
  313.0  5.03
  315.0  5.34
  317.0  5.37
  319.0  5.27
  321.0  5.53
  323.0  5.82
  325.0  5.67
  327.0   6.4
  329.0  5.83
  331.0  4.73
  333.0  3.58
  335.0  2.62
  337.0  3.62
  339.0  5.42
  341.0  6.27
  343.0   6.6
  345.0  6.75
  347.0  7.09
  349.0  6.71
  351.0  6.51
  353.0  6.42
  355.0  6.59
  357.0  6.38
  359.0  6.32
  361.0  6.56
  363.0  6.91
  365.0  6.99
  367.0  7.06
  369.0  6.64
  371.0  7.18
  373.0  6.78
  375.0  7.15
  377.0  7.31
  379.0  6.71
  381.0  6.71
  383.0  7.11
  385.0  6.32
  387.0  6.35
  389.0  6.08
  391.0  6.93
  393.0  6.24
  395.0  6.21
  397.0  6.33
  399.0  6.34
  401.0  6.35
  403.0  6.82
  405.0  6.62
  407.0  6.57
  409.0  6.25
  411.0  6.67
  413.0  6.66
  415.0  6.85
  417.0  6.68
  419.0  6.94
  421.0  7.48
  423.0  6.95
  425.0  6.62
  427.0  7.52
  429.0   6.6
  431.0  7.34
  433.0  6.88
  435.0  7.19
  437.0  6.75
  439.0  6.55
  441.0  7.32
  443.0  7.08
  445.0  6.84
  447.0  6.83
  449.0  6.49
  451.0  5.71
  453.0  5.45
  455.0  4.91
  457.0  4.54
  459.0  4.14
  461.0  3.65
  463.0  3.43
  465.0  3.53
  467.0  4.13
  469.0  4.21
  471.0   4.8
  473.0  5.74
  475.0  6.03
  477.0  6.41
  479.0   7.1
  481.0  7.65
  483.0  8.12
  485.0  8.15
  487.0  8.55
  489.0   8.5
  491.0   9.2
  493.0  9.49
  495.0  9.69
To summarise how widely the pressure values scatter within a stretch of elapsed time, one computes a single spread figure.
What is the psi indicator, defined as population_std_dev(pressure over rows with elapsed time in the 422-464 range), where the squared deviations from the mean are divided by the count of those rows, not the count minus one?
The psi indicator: 1.2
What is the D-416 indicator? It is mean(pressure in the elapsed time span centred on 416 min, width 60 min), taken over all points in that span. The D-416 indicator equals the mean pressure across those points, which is 6.7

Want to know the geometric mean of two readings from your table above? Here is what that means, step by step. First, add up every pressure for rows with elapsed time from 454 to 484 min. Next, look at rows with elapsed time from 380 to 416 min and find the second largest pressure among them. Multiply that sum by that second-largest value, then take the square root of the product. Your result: 23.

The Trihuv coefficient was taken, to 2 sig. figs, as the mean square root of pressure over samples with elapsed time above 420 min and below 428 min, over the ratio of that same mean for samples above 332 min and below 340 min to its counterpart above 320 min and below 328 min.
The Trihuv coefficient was 3.3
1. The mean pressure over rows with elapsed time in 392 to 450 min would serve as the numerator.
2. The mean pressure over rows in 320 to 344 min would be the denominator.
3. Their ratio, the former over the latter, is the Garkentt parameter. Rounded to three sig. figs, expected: 1.31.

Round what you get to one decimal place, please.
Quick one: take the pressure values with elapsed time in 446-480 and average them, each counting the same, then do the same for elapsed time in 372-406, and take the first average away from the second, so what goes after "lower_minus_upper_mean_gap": 1.5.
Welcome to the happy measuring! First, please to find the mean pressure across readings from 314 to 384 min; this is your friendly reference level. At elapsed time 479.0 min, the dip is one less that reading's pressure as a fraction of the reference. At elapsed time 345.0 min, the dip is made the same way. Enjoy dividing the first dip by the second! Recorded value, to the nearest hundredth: 1.55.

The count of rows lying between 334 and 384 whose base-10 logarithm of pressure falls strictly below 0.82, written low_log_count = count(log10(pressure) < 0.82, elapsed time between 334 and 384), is 11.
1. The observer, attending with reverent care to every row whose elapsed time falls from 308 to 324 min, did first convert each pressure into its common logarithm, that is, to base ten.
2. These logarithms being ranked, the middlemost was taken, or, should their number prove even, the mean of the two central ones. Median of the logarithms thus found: 0.725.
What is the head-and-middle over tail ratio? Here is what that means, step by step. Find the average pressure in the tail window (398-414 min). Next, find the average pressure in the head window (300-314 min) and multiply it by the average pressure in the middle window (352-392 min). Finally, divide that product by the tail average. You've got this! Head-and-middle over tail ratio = 4.7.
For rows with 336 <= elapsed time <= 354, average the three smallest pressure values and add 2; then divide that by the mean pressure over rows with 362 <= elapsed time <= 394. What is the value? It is 1.05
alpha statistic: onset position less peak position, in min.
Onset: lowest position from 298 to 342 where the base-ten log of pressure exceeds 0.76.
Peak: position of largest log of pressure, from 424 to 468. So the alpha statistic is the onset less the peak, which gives -104 min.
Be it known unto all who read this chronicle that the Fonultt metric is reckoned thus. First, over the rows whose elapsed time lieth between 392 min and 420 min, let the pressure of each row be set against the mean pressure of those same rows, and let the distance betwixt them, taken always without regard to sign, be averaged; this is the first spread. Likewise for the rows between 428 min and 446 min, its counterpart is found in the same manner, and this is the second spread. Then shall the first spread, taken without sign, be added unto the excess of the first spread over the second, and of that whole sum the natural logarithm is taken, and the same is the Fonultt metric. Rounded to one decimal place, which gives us -1.7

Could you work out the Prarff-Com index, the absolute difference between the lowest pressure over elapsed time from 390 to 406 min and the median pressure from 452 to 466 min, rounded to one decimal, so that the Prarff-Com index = 2.1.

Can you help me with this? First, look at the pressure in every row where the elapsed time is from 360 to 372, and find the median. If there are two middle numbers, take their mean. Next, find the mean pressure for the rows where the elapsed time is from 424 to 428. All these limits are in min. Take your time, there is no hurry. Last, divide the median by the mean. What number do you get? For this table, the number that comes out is 0.98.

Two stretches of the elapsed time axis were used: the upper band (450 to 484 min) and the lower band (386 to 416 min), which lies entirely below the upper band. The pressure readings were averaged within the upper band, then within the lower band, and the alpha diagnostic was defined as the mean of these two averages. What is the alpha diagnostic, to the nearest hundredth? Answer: 5.88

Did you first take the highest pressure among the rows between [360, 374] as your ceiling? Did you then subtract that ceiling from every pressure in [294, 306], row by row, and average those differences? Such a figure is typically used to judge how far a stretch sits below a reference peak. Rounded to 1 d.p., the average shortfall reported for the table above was -3.0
